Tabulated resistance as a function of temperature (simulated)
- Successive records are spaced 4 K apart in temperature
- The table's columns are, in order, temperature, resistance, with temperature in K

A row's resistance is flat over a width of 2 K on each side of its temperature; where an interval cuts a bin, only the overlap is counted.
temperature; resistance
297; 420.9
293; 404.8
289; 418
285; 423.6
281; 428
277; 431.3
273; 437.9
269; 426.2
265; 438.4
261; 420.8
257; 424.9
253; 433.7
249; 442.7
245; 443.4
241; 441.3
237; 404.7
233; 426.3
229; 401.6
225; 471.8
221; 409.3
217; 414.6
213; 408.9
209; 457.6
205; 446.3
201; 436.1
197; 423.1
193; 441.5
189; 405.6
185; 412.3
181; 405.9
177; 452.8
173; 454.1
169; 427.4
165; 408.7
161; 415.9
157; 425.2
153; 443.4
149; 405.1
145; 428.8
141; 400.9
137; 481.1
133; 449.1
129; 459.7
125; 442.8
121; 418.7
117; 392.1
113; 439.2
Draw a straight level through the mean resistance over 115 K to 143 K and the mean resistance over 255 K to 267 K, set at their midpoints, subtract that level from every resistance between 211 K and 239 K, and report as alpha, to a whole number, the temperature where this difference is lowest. 229 K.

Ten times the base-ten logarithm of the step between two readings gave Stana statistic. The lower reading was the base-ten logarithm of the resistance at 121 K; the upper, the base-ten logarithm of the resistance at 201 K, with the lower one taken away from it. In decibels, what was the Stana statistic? -18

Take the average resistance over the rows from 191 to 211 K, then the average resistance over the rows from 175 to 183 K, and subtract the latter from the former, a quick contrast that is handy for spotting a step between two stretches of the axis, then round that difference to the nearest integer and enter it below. 12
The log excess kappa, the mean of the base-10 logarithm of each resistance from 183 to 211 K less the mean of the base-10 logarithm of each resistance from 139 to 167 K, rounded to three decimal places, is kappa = 0.014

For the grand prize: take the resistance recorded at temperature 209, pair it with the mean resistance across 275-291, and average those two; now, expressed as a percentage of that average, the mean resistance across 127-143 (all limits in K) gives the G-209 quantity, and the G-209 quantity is 101.4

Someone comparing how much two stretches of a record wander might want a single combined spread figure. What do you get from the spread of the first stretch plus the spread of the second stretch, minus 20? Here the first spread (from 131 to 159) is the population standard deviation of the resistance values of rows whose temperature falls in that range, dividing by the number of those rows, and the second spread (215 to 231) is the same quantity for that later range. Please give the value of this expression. 33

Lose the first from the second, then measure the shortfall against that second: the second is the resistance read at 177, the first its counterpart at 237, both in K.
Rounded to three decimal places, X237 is 0.106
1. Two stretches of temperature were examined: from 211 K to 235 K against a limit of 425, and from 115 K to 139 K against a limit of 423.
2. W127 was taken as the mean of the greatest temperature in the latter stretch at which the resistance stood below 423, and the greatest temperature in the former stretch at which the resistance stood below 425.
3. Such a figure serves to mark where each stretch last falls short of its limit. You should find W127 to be 175 K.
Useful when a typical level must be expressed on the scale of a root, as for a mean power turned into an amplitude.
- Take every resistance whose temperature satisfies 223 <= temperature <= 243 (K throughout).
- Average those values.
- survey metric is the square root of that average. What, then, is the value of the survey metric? 20.7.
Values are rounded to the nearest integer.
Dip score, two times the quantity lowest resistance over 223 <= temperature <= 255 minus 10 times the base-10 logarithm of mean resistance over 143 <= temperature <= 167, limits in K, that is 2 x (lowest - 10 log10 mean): 751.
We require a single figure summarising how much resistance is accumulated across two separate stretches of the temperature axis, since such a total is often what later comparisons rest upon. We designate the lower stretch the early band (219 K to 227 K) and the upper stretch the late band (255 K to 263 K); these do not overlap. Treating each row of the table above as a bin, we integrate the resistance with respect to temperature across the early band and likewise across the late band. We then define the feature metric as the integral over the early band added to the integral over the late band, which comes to 6907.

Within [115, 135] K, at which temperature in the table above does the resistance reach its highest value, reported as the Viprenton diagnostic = 129 K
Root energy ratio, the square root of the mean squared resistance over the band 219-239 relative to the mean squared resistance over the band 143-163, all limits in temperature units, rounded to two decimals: 1.00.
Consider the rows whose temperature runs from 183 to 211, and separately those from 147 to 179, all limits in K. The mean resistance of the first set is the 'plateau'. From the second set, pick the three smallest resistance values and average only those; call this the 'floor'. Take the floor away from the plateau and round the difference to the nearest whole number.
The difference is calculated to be 22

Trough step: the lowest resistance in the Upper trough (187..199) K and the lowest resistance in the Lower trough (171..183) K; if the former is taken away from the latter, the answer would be 0.3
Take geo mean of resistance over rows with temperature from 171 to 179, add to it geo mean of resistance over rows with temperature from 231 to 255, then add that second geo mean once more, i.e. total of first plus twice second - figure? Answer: 1317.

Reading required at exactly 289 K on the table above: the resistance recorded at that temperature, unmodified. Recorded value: 418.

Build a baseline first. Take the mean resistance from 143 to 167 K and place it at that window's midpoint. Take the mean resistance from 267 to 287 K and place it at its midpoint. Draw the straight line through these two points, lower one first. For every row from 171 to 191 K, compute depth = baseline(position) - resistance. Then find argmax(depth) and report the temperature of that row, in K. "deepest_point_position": 189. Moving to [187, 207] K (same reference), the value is 189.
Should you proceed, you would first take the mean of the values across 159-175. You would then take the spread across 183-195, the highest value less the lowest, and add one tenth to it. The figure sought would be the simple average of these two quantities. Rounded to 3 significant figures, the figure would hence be 231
